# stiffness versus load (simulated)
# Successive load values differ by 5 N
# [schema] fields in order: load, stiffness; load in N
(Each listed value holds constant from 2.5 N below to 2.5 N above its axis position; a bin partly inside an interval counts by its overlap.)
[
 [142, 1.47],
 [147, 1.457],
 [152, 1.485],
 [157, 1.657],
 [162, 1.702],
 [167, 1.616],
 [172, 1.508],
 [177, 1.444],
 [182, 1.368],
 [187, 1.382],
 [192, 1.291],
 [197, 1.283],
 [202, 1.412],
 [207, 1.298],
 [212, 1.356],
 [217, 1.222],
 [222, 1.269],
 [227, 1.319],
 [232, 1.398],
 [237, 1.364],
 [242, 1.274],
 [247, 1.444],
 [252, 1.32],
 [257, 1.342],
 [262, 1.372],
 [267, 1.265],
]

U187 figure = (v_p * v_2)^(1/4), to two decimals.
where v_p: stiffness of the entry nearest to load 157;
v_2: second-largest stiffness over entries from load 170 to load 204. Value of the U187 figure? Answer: 1.24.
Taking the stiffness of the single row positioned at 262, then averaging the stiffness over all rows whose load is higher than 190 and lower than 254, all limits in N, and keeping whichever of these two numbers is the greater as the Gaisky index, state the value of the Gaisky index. 1.37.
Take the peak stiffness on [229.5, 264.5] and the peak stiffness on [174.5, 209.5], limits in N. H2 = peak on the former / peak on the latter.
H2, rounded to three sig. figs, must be 1.00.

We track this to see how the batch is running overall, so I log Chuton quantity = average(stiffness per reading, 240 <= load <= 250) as 1.36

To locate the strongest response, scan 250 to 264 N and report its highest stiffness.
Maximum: 1.372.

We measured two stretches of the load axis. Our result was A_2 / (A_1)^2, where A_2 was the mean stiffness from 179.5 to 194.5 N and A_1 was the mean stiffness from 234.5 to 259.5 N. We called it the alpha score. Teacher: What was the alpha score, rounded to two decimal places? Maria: 0.74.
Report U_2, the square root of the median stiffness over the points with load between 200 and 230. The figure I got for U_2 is 1.14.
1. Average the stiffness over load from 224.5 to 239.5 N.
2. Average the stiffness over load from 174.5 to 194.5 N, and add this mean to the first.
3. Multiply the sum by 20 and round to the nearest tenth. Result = 54.6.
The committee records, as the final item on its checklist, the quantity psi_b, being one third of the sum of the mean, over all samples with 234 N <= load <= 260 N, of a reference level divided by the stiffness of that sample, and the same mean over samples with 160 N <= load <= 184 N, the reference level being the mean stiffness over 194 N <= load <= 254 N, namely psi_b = 0.621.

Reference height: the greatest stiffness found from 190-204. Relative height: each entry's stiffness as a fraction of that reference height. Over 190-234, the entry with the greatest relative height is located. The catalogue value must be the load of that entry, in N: 202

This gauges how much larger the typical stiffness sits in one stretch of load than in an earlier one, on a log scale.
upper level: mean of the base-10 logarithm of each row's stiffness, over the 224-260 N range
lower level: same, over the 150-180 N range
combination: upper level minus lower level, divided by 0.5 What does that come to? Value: -0.13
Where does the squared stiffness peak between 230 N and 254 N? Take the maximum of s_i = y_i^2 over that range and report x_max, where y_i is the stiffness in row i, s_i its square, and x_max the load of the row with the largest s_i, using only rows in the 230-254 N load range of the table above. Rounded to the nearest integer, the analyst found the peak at 247 N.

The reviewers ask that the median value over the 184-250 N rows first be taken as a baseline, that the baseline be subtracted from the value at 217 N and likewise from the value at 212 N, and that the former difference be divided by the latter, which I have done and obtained -2.6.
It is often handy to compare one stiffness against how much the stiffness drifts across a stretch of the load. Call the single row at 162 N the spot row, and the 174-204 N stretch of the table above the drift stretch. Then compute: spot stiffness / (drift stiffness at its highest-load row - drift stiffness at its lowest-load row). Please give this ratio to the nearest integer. -53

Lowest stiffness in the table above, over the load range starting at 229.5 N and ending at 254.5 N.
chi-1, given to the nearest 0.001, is 1.274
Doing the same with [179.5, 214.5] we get 1.283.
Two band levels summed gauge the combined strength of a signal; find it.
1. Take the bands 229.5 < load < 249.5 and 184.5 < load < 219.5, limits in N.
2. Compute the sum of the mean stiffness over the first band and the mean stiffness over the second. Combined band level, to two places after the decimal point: 2.69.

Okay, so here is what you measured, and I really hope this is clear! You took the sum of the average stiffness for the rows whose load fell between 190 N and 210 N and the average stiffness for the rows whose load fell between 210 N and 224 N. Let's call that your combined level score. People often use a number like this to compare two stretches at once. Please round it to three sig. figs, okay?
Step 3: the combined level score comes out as 2.60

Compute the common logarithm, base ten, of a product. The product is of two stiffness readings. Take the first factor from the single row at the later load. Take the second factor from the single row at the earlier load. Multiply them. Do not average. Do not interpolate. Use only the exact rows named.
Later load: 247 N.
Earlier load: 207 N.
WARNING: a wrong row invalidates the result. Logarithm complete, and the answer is 0.273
